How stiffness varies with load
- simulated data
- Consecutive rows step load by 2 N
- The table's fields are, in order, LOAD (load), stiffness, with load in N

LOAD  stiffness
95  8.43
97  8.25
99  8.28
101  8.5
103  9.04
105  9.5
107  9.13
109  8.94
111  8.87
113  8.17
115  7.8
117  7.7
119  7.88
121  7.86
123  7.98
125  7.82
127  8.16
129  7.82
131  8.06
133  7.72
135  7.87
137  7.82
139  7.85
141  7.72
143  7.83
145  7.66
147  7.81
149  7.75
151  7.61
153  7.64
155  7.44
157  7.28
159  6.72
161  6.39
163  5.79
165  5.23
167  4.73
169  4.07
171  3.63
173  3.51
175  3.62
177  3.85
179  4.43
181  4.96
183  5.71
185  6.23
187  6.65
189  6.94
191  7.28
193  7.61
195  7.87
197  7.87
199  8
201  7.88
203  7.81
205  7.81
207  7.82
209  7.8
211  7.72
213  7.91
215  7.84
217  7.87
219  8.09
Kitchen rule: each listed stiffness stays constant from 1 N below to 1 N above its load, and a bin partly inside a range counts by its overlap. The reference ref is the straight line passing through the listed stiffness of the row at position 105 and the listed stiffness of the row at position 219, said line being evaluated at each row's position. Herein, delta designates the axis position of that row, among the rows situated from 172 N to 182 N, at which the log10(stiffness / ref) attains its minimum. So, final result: 173 N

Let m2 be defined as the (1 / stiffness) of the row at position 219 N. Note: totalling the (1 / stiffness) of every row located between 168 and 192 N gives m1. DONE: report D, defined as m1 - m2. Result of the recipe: 2.4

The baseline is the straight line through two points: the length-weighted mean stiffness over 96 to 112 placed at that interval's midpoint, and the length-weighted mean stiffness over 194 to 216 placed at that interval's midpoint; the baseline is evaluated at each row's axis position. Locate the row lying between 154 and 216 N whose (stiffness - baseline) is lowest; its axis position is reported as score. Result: 173 N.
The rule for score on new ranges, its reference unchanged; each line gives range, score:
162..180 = 173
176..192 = 177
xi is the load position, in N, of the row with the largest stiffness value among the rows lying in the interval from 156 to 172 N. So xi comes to 157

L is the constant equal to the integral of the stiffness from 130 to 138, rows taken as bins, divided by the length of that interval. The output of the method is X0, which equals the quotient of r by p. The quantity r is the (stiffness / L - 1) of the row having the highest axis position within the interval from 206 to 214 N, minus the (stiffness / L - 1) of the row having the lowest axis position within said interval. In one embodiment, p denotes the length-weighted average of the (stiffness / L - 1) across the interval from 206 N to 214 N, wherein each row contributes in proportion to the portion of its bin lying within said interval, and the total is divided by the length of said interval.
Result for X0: -1.6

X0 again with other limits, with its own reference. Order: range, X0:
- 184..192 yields -1.0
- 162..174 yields 0.7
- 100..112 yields 0.3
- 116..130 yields 5.7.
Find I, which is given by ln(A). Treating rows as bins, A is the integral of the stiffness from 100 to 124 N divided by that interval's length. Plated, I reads 2.134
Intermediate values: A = 8.45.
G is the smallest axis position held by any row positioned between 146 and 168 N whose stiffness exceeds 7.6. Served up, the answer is 147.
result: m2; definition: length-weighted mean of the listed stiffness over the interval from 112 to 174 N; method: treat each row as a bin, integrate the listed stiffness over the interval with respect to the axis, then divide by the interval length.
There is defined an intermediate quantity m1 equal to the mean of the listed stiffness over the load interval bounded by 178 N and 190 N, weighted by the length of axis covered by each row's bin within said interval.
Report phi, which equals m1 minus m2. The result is -1.3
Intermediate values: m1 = 5.8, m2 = 7.1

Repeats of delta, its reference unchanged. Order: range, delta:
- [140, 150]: 145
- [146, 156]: 155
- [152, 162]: 161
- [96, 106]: 97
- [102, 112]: 111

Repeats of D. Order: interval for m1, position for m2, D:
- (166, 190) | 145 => 2.5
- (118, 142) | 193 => 1.4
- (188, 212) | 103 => 1.4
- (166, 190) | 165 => 2.4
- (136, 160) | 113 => 1.5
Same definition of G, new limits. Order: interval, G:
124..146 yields 125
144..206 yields 145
